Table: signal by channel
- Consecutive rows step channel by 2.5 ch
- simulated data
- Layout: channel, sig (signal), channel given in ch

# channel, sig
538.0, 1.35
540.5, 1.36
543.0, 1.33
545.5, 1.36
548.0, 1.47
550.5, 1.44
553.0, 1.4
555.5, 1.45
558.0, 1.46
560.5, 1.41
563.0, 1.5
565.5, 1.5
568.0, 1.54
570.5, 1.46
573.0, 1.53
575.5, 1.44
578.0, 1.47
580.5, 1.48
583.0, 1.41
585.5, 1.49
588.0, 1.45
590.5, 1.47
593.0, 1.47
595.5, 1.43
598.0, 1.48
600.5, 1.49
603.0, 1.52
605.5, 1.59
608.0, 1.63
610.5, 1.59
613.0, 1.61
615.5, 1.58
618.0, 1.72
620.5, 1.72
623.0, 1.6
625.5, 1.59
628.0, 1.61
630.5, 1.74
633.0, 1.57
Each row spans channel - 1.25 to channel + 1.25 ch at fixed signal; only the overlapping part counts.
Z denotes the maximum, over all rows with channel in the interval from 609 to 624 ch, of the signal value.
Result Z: 1.72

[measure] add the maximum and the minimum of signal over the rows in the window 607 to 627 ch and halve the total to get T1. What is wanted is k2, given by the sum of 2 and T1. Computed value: 3.65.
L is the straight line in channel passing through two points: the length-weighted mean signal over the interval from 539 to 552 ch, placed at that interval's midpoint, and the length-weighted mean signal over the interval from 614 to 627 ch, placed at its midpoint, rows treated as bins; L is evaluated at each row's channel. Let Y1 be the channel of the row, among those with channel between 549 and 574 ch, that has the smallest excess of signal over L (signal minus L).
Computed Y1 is 560.5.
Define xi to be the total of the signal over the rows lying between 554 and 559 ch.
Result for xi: 2.91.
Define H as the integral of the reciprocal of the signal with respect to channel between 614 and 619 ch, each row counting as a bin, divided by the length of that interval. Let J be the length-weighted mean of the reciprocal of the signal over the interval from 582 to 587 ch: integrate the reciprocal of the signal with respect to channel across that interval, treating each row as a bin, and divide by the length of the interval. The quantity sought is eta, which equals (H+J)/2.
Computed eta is 0.65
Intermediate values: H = 0.609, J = 0.689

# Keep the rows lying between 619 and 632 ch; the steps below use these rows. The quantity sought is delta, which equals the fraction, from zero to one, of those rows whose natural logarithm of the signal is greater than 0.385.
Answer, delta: 1.0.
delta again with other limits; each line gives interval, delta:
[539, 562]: 0.1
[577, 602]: 0.7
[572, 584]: 0.6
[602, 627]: 1.0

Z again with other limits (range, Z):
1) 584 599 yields 1.49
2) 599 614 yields 1.63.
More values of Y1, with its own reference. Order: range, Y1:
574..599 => 595.5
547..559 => 553.0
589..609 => 595.5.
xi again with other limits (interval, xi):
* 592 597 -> 2.90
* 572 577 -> 2.97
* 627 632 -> 3.35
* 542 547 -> 2.69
